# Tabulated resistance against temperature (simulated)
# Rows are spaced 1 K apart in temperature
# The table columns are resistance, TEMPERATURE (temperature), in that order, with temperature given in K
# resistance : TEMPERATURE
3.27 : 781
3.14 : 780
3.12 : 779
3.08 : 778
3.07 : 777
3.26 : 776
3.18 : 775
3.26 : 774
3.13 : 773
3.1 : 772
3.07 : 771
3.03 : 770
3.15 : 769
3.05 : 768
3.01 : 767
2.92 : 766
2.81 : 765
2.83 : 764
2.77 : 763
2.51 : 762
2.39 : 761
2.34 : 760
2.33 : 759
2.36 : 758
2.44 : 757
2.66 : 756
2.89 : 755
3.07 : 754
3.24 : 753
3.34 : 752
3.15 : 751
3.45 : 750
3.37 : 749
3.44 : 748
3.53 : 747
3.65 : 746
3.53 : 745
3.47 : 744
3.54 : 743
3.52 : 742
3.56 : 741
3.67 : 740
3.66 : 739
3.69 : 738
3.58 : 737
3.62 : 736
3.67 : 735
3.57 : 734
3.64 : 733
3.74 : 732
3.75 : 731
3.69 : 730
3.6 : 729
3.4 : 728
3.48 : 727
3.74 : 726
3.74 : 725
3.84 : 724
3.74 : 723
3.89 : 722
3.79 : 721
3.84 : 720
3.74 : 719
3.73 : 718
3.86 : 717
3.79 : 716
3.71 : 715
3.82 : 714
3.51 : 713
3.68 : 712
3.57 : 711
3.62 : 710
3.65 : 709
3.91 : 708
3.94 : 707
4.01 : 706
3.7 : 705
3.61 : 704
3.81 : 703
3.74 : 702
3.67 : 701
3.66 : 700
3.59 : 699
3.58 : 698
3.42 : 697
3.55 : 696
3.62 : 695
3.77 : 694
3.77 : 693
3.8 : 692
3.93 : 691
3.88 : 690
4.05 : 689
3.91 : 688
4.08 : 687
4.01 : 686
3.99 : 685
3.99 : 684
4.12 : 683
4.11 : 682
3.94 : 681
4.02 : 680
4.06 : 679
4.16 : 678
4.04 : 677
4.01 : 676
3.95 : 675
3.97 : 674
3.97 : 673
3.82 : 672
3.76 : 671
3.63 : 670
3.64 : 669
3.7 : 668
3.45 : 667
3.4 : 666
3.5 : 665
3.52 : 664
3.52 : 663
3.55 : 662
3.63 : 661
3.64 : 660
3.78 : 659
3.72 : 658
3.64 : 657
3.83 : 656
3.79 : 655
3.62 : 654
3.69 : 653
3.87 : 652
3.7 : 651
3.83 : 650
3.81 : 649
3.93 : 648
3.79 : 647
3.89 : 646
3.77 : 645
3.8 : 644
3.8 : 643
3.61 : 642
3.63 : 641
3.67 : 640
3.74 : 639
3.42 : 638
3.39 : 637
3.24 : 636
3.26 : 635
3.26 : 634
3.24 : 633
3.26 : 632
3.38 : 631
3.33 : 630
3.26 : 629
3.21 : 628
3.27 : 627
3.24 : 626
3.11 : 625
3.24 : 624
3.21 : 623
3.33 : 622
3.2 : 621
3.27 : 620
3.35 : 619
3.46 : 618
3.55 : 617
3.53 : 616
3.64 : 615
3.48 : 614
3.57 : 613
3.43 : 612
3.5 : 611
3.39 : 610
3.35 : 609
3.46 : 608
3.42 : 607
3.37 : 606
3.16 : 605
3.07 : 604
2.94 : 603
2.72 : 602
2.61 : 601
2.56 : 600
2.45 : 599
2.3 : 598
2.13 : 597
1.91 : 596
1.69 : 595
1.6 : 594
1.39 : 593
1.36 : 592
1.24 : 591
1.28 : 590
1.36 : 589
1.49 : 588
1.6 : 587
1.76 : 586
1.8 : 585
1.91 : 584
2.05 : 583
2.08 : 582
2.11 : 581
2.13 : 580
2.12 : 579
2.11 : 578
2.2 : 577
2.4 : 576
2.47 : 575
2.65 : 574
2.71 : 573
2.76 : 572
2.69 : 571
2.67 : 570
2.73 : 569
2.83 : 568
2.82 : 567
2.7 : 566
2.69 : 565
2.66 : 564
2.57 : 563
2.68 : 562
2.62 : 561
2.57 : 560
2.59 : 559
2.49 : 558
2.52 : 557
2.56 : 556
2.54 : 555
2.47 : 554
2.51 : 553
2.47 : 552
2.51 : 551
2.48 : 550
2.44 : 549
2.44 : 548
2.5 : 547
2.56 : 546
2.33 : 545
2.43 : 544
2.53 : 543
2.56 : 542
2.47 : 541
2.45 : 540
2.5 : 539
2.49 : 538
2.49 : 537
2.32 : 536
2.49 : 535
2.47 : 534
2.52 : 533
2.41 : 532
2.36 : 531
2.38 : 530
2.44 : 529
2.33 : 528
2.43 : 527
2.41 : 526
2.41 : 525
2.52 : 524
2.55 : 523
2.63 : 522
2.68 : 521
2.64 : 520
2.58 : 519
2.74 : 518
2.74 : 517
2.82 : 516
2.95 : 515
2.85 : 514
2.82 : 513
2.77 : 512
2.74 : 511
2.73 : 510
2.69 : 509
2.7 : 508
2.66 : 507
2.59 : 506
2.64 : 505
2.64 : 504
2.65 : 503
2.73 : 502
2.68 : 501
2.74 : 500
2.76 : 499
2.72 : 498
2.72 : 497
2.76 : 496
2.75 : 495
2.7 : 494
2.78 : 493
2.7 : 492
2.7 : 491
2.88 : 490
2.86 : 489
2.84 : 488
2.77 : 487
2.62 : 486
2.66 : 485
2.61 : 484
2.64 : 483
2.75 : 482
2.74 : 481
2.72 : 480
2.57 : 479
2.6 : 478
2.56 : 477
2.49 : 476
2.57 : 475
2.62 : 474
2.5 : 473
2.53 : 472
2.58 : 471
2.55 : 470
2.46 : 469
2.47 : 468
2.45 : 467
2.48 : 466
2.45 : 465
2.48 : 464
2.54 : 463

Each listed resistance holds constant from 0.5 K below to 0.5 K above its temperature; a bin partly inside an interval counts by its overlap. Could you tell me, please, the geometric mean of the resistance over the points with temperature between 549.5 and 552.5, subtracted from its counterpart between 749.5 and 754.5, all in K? 0.8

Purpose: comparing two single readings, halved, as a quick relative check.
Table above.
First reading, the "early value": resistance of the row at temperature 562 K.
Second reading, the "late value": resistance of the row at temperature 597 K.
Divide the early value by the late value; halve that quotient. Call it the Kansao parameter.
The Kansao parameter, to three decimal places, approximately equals 0.629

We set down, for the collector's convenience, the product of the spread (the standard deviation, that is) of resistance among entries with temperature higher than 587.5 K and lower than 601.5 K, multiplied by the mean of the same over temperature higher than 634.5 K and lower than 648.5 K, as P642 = 1.8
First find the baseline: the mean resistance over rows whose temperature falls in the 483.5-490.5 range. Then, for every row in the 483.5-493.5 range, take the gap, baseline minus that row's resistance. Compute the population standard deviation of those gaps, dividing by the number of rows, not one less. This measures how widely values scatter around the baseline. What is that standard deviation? 0.093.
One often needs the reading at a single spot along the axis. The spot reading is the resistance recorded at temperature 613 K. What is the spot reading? 3.57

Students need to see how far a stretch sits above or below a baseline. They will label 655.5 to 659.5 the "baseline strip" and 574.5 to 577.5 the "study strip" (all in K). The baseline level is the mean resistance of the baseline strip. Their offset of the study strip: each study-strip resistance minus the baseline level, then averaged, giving -1.4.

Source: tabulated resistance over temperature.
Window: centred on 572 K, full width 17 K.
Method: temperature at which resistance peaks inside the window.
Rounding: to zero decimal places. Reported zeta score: 568 K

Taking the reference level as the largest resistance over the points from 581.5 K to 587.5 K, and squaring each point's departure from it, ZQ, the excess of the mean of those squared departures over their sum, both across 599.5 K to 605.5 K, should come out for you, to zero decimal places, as -3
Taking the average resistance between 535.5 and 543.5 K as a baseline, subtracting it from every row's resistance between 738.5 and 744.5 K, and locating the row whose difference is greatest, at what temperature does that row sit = 740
